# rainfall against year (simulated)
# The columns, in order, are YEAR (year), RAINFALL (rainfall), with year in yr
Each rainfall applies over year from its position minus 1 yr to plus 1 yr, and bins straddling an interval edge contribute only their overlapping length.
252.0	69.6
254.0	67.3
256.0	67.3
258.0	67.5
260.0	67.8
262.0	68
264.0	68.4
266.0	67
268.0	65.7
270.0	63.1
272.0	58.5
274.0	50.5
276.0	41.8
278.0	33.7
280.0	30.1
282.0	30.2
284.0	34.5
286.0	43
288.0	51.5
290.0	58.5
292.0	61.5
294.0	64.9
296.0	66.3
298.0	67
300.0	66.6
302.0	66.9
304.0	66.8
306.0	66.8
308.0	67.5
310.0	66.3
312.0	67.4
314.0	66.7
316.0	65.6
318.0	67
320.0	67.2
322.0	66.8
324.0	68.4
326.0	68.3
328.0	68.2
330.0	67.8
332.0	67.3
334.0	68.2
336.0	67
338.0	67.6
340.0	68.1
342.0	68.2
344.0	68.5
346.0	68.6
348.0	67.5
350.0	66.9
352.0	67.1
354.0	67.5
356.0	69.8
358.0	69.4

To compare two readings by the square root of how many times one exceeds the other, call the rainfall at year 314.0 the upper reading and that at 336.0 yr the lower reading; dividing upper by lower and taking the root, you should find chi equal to 1.00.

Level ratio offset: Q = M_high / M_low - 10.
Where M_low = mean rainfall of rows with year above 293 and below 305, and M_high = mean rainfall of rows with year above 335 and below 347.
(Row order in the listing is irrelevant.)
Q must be -9.0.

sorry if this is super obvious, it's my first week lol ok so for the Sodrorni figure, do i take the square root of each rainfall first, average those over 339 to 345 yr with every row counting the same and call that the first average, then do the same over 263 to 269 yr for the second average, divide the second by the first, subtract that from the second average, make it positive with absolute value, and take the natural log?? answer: 1.97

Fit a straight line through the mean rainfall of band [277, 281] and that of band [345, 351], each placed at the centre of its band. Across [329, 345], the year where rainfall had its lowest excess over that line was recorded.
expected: 344.0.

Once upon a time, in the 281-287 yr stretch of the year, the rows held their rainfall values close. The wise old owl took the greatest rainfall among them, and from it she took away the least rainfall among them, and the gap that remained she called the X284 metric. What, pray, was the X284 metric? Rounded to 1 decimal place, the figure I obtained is 12.8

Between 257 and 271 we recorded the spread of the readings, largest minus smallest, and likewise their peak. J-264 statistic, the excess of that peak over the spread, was 63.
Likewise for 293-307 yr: 65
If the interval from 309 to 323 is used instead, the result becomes 66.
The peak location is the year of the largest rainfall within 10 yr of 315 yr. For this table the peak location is 324.0 yr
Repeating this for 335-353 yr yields 346.0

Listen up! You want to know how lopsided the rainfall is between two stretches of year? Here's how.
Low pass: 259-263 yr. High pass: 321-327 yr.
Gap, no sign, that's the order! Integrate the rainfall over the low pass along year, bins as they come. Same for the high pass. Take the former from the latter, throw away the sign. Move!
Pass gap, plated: 135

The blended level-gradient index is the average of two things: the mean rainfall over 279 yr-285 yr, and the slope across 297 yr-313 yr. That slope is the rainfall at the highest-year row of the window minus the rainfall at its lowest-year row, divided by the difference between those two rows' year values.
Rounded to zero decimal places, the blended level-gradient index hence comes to 16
